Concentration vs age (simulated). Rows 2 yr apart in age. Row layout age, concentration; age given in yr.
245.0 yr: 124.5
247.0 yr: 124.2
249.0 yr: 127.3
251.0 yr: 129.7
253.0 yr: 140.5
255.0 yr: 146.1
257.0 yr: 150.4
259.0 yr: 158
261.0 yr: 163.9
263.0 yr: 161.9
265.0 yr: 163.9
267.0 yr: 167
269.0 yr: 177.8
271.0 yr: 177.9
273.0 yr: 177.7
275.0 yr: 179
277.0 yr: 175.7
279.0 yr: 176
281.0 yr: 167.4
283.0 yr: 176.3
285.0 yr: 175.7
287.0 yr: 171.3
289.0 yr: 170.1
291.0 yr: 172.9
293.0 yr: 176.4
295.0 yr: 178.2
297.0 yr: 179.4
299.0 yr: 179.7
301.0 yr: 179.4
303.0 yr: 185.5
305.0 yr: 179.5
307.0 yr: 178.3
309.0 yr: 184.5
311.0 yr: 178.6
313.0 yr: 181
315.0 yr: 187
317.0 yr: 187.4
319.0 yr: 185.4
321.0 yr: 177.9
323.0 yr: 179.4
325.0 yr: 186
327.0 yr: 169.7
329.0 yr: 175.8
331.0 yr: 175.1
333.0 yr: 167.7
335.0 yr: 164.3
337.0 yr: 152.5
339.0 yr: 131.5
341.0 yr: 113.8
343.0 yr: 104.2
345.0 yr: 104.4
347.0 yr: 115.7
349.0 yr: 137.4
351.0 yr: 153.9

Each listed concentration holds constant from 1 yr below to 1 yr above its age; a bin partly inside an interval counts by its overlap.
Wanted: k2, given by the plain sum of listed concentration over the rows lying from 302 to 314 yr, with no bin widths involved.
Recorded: 1087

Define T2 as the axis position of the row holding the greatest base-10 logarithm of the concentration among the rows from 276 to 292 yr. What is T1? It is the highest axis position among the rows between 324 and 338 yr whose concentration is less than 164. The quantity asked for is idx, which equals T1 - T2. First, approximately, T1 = 337.0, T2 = 283.0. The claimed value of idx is 54 yr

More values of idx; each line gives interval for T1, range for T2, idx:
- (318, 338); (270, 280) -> 62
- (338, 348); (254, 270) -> 78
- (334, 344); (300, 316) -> 28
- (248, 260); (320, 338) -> -66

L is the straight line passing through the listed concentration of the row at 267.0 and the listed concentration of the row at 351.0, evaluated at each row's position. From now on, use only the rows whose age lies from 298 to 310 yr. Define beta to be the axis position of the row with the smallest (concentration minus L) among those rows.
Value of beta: 307.0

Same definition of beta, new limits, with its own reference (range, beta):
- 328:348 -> 343.0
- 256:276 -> 257.0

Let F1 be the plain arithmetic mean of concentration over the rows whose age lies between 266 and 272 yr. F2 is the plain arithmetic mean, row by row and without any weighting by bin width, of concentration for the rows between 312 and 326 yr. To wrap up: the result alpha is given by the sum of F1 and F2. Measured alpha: 358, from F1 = 174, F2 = 183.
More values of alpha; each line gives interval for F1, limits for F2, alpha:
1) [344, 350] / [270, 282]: 295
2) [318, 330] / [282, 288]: 353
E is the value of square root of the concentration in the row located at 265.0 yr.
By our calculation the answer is 12.8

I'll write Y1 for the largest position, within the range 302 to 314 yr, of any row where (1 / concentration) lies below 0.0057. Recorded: 313.0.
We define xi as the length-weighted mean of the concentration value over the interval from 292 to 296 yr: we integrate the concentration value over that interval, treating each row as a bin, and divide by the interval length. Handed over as 177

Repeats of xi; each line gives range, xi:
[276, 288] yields 174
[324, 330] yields 177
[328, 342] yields 154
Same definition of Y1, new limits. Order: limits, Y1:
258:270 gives 269.0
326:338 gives 329.0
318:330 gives 329.0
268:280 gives 279.0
